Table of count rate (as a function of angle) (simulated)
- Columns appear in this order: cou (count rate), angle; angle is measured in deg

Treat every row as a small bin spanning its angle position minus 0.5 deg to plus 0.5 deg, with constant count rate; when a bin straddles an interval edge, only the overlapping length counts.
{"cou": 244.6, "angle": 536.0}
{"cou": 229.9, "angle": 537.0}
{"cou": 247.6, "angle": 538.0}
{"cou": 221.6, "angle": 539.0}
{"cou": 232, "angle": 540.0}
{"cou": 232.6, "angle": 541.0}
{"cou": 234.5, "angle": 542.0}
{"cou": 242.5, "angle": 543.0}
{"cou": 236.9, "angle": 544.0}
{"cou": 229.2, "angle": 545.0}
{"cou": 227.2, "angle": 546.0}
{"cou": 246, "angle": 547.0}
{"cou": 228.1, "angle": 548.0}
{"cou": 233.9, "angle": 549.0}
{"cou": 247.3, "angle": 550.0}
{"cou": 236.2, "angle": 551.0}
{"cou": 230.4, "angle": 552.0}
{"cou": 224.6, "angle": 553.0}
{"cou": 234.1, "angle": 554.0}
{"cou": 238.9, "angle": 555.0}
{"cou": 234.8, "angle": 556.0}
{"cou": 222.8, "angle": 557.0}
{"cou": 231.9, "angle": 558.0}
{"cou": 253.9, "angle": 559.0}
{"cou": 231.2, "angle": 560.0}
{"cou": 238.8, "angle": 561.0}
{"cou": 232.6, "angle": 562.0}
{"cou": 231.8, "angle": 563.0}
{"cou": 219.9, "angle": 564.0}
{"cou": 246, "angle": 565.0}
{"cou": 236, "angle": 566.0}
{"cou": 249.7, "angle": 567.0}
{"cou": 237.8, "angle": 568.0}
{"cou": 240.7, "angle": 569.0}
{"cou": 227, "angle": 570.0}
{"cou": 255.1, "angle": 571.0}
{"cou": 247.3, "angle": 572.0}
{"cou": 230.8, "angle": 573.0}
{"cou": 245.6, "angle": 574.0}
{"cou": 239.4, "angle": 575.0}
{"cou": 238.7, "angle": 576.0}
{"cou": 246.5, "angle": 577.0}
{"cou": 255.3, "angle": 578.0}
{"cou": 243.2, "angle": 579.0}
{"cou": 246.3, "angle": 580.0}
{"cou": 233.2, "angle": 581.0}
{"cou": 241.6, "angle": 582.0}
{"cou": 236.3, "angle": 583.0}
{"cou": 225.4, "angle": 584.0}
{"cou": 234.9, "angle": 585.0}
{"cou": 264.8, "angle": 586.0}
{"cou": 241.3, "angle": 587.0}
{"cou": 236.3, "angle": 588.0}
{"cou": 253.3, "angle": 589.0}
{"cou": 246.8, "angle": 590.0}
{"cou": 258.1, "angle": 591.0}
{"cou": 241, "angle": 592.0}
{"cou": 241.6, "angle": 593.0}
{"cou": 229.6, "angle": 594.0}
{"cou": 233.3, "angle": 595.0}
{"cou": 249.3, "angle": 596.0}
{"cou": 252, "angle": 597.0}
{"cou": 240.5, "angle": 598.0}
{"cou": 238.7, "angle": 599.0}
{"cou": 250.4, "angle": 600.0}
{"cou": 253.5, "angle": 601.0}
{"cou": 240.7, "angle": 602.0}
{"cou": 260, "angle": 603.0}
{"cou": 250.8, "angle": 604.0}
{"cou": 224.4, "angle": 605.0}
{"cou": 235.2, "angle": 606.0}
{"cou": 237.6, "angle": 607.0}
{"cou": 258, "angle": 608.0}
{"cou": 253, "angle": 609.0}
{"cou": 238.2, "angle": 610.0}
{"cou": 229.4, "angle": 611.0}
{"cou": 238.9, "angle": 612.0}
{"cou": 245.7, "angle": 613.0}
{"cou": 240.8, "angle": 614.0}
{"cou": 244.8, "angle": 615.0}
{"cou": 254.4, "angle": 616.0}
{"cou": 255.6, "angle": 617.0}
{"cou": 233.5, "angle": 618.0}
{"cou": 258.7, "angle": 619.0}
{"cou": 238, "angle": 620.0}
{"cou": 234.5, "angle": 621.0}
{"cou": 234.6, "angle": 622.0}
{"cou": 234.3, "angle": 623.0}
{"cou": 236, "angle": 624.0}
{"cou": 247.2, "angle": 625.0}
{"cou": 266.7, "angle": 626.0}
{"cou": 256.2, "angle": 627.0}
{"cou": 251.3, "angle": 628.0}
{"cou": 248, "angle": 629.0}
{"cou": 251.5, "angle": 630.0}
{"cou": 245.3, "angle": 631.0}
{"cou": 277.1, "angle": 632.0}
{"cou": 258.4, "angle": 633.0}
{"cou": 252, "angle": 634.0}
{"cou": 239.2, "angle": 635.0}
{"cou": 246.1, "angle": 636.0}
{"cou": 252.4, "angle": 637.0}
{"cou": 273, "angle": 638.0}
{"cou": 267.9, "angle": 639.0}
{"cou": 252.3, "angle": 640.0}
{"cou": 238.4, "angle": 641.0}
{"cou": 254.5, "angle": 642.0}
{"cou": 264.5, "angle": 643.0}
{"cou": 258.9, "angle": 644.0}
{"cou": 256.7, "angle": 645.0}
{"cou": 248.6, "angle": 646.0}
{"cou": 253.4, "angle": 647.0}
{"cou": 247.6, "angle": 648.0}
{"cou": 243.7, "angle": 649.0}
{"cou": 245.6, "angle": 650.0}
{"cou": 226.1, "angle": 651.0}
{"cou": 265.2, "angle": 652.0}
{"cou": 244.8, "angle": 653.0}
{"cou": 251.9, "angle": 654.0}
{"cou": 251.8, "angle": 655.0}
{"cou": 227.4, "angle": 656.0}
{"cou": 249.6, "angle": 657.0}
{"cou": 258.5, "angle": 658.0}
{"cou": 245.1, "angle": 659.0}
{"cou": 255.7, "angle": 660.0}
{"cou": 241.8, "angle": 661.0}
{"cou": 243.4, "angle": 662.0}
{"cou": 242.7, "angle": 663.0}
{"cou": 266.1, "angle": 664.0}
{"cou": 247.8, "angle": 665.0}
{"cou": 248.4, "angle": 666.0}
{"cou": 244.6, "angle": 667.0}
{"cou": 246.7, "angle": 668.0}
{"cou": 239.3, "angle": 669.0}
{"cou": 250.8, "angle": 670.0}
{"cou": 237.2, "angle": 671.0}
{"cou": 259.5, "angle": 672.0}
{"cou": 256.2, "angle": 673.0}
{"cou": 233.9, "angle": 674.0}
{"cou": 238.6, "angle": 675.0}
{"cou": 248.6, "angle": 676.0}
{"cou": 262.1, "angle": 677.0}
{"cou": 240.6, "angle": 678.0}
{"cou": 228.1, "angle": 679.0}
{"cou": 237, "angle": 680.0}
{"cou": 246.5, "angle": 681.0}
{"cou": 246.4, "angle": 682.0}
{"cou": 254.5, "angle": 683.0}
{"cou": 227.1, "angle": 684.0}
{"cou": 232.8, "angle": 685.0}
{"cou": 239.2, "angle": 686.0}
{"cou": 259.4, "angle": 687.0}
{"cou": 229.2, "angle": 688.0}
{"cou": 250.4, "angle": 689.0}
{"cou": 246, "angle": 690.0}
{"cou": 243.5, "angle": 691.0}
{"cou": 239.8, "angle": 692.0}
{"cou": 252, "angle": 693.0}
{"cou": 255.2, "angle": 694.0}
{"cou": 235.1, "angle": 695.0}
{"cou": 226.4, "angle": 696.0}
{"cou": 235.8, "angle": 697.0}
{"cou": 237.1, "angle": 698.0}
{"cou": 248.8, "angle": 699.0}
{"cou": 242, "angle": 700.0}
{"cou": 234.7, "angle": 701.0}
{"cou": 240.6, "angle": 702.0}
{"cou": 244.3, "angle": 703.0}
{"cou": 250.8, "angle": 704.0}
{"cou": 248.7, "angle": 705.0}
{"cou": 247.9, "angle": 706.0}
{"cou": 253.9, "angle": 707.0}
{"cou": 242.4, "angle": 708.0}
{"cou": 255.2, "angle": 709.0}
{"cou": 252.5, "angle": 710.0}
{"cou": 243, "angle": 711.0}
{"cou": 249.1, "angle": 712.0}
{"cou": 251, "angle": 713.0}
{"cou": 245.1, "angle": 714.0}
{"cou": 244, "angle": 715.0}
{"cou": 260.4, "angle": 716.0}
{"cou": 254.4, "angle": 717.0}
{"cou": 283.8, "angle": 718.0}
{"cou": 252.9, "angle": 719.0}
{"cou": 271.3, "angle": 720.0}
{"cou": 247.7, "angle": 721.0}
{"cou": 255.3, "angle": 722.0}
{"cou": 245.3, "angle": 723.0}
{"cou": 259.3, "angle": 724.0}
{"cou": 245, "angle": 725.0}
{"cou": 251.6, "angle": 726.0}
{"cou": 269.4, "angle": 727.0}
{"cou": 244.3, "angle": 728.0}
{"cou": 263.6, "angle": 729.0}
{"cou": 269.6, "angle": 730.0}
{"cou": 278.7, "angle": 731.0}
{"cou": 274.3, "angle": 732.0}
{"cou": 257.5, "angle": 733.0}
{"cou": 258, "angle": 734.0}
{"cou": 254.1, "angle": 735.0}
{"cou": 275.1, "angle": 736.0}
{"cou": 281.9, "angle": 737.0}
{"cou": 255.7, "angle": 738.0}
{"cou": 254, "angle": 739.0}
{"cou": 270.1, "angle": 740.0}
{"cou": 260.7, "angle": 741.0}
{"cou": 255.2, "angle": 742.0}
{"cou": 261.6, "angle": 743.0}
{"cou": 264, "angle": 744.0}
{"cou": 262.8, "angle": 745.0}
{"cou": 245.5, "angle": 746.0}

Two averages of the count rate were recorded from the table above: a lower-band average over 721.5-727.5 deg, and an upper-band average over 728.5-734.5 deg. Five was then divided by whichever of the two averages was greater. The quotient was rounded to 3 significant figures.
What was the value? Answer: 0.0187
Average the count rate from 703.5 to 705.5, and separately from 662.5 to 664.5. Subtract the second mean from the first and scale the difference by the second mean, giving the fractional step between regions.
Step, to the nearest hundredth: -0.02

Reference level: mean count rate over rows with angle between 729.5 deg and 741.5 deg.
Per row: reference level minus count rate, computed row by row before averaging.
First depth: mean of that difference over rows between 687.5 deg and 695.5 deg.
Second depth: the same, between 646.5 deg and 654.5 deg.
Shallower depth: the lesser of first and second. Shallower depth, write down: 19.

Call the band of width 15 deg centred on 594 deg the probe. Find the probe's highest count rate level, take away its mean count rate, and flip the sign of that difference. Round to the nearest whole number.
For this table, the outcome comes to -14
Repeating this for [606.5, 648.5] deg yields -28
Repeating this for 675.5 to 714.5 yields -18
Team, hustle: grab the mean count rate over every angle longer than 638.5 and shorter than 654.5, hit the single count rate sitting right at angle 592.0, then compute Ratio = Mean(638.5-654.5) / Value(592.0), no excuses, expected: 1.04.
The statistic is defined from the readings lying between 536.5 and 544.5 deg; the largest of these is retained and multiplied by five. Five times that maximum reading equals 1238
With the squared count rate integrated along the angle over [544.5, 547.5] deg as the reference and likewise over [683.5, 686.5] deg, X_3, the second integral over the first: 0.99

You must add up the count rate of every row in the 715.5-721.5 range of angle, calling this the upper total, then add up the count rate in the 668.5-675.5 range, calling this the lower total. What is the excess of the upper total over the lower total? -145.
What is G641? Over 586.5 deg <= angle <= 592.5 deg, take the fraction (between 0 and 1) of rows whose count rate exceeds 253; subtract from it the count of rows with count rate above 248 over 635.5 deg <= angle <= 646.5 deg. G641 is -9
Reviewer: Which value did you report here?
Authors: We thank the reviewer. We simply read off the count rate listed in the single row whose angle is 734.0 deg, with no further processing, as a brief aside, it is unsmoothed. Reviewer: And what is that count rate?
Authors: 258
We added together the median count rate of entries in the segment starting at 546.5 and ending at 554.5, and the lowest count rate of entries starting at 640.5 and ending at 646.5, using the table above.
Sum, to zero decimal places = 472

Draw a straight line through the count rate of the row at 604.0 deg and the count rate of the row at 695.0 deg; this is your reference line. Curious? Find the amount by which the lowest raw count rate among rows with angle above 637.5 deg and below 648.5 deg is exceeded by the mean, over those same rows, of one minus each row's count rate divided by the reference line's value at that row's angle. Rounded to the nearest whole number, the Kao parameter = -238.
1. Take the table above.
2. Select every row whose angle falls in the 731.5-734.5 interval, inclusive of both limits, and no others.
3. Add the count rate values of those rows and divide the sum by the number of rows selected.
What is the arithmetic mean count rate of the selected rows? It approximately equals 263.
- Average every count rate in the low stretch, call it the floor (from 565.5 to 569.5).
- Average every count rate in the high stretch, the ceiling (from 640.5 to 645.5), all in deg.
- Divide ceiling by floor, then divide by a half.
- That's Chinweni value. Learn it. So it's 2.11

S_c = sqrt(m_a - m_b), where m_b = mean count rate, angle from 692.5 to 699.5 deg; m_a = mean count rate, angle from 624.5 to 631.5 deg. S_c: 3.3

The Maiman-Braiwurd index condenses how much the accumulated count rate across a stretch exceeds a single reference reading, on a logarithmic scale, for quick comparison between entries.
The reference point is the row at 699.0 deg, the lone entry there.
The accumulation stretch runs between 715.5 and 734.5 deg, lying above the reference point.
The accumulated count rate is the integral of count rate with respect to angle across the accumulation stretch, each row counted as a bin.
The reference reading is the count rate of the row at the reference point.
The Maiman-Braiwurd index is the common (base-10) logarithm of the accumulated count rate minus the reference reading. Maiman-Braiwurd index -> 3.67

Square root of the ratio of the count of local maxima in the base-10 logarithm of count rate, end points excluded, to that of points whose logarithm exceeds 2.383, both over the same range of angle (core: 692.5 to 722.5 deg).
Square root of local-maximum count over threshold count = 0.61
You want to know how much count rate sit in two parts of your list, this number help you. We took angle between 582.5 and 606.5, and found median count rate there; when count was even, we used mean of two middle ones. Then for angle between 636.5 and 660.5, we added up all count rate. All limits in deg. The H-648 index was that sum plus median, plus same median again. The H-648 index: 6516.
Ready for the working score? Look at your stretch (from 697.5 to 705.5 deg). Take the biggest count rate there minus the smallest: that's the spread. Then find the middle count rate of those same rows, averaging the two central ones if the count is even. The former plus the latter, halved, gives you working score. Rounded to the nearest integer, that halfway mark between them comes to 130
